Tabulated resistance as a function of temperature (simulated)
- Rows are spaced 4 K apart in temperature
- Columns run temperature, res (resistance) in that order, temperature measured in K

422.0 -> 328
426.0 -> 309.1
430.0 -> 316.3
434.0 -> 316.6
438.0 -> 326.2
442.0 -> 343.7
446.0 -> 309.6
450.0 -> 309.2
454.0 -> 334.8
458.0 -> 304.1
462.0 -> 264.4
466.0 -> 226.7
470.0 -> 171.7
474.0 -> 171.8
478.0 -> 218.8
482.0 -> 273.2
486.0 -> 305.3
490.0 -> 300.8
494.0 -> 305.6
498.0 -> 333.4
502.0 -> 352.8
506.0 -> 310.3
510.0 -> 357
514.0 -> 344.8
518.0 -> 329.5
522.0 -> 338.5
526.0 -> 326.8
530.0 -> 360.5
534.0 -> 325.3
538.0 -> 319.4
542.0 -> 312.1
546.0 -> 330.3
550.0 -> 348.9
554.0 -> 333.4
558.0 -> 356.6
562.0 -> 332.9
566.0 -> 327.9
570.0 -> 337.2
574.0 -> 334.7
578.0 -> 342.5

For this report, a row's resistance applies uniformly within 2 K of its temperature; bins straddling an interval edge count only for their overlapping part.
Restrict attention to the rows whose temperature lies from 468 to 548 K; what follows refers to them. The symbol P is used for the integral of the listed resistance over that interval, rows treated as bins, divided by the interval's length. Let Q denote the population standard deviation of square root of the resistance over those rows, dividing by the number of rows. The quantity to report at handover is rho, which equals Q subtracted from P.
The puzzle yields 303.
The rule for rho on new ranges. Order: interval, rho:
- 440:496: 273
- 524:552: 331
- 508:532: 343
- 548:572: 339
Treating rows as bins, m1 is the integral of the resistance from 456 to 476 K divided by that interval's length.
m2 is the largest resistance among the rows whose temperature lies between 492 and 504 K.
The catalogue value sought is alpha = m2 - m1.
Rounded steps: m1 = 228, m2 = 352.8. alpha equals 125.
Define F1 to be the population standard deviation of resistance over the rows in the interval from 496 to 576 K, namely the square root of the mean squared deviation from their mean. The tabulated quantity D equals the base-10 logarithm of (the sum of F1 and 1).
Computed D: 1.17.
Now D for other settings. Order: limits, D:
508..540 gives 1.18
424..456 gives 1.12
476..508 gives 1.59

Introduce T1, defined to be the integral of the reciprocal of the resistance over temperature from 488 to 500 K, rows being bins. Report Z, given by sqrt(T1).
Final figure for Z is 0.196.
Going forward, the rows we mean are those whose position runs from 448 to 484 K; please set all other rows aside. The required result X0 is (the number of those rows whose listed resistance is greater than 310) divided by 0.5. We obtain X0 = 2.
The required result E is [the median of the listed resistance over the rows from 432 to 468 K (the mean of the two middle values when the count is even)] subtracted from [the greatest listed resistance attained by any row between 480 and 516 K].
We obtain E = 47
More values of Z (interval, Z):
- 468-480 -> 0.255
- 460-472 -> 0.237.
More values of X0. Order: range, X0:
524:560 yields 18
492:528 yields 16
